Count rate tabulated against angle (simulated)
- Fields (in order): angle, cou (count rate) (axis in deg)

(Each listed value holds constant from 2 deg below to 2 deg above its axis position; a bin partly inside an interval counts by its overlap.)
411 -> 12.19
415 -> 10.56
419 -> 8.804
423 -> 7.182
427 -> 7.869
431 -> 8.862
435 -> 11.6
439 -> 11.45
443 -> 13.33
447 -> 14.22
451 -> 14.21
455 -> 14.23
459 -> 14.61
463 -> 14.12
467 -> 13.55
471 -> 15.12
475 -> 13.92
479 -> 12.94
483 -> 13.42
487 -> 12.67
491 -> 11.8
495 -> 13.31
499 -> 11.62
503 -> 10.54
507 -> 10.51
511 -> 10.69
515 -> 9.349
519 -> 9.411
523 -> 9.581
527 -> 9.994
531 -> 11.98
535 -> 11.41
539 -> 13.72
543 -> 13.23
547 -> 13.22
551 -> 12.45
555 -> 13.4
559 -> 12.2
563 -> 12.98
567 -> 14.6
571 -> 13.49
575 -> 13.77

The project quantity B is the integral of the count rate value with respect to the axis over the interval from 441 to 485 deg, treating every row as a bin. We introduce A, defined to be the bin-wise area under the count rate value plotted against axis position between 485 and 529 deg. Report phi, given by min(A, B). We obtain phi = 478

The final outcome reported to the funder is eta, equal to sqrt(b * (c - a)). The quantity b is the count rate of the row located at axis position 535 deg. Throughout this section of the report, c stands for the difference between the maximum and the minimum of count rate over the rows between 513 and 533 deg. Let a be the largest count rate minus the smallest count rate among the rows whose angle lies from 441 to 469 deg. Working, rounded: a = 1.28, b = 11.41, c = 2.6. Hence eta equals 3.9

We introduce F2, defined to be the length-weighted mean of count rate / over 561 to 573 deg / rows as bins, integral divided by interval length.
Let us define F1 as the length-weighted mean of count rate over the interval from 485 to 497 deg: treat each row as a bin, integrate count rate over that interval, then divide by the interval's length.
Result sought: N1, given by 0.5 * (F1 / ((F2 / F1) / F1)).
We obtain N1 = 73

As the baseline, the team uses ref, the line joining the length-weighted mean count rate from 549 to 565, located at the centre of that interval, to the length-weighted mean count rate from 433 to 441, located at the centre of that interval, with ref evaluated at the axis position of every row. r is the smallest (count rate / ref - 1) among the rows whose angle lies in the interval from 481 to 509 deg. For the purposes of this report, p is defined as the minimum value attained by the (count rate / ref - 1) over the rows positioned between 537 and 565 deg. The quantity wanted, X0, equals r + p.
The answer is -0.19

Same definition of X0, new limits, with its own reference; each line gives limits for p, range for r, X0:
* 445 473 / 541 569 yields 0.10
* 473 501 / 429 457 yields -0.27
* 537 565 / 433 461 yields -0.05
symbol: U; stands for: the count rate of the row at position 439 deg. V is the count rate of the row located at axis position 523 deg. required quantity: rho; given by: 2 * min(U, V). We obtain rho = 19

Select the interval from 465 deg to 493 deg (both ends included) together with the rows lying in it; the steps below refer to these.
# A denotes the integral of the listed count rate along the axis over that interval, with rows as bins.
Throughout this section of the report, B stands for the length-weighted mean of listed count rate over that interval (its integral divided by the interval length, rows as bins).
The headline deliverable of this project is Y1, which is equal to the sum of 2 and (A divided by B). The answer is 30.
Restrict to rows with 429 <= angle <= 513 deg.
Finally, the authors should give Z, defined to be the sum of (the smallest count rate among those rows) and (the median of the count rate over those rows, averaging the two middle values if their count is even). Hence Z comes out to 22.2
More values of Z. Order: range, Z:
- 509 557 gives 21.0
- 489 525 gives 19.9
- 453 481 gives 27.1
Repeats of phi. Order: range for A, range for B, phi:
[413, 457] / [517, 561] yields 489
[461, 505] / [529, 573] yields 571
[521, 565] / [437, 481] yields 537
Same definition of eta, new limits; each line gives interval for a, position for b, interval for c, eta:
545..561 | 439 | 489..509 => 4.3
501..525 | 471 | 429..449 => 7.8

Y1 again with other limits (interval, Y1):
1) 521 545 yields 26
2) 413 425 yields 14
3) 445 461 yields 18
